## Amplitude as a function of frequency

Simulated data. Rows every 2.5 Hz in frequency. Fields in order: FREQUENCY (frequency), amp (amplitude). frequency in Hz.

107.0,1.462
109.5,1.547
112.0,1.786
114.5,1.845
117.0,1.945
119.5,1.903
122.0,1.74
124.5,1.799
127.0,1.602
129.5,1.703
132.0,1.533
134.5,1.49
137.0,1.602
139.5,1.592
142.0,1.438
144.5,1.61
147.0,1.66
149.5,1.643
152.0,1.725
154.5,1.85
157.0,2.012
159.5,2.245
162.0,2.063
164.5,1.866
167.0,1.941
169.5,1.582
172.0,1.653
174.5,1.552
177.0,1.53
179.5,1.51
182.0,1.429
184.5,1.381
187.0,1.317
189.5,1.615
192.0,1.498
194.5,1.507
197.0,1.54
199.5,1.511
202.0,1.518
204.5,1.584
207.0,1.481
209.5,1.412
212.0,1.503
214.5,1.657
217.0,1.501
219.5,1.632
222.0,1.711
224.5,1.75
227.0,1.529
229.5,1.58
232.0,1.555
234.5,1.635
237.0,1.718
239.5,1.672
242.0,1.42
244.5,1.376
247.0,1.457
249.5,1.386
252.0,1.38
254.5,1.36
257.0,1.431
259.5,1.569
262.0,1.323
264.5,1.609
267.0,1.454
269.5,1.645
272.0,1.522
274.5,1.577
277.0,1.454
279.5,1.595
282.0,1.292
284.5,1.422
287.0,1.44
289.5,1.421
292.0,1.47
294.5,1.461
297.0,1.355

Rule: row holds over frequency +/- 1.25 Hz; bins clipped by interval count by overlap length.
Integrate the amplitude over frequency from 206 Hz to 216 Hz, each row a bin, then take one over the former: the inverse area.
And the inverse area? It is 0.066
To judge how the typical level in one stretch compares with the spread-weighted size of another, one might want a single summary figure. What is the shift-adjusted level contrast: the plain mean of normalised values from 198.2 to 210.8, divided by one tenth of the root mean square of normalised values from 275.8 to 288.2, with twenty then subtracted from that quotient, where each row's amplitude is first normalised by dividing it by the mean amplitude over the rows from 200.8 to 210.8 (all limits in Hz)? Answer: -9.6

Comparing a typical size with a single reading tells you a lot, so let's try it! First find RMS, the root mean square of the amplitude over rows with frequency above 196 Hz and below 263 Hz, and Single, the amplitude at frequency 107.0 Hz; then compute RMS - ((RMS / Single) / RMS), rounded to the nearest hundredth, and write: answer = 0.85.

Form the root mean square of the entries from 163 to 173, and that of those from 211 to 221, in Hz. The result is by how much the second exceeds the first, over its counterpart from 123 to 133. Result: -0.12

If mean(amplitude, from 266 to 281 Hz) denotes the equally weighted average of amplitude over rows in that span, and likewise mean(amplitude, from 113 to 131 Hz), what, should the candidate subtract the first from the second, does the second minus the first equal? 0.25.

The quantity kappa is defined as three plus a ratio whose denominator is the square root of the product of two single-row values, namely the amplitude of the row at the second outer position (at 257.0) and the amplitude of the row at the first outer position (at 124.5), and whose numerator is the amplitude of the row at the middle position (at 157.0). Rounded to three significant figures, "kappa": 4.25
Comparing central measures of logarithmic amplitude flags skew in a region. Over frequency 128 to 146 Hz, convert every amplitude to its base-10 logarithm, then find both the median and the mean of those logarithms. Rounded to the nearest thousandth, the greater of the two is 0.202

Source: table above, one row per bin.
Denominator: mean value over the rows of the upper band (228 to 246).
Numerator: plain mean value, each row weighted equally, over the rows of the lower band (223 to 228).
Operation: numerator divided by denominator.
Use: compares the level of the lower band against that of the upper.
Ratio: 1.05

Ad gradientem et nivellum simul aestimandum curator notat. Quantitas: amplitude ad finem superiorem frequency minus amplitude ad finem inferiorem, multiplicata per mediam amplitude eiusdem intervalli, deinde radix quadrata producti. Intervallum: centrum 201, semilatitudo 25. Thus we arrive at 0.58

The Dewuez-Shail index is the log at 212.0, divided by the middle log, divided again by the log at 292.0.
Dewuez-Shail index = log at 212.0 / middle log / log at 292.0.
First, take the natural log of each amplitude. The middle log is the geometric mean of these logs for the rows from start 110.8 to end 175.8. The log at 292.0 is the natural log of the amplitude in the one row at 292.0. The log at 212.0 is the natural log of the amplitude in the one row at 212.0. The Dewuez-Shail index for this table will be 1.95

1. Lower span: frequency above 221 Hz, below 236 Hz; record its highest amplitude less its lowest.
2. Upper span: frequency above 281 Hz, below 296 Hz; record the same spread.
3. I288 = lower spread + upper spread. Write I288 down 0.40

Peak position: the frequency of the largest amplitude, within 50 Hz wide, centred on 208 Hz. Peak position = 224.5 Hz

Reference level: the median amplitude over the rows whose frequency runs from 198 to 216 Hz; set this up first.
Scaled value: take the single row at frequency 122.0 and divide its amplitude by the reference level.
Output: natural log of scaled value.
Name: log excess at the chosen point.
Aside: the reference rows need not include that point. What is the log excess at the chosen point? 0.14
